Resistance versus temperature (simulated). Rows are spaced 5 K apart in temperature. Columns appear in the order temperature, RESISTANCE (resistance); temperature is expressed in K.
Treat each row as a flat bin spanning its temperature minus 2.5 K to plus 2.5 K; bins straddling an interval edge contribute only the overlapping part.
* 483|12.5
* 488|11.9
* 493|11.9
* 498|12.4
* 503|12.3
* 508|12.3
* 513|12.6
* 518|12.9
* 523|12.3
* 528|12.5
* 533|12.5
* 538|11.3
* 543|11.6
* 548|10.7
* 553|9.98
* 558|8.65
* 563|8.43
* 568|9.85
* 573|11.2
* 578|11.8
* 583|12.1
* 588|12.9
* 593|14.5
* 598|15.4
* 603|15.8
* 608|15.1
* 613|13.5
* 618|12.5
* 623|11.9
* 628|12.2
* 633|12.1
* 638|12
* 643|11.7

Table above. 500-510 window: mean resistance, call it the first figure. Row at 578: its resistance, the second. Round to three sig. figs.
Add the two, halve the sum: 12.1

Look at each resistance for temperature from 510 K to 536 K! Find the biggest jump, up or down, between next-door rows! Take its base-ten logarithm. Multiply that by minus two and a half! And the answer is 0.6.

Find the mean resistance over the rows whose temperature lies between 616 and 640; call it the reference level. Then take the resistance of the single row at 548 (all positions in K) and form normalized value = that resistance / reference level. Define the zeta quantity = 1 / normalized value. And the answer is 1.13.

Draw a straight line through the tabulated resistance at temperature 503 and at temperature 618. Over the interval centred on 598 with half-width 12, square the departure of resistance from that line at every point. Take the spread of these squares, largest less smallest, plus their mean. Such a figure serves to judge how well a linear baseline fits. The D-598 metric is 17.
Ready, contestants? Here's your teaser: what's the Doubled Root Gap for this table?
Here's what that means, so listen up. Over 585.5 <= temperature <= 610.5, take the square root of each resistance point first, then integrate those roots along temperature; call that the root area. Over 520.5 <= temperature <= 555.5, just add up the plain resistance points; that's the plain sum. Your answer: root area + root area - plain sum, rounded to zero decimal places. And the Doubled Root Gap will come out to 111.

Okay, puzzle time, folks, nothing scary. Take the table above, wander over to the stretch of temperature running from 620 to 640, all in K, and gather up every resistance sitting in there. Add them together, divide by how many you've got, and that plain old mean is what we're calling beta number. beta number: 12.1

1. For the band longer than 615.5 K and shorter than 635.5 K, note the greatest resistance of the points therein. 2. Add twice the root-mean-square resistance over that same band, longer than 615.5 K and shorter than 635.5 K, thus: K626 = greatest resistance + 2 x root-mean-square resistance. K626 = 36.9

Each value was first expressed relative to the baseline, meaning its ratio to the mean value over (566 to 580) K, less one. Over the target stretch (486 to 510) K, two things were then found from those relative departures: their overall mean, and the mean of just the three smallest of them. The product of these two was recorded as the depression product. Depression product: 0.011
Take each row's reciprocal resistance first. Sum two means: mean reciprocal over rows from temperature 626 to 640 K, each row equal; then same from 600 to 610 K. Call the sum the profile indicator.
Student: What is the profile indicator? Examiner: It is 0.147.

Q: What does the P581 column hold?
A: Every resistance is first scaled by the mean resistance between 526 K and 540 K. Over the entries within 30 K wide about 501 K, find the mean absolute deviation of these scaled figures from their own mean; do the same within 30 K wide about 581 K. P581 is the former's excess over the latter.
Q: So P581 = -0.073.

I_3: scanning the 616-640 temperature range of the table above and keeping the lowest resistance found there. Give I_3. 11.9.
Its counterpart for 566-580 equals 9.85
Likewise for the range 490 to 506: 11.9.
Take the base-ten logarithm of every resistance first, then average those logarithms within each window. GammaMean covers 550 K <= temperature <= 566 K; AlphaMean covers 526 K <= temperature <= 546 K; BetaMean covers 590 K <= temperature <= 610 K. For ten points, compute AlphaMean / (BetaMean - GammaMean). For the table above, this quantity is 5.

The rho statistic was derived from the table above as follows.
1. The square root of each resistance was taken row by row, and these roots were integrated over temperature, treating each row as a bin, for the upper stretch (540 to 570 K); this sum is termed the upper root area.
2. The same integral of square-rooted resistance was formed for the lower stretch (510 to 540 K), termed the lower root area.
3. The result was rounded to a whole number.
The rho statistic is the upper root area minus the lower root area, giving -11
